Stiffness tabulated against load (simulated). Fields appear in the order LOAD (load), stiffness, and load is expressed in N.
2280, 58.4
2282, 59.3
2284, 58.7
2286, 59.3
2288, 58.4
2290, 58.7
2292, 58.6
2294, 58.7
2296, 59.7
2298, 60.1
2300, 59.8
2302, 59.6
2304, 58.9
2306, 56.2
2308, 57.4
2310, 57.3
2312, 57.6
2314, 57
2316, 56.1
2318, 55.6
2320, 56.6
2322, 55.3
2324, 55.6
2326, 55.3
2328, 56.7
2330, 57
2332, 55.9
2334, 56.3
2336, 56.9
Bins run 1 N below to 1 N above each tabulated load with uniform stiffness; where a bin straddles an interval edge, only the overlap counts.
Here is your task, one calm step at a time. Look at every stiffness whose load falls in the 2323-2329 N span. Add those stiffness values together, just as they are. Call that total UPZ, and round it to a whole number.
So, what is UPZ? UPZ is 168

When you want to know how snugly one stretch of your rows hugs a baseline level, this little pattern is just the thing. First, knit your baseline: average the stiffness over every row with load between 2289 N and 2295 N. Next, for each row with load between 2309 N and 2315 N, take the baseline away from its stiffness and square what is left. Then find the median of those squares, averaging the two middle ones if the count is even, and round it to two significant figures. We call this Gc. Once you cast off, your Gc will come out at 1.9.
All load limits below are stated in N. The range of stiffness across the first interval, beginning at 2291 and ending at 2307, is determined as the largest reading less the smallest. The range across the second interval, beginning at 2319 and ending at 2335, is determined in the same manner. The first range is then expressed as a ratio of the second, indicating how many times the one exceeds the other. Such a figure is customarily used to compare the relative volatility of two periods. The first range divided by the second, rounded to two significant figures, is 2.3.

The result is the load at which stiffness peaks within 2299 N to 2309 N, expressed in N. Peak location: 2300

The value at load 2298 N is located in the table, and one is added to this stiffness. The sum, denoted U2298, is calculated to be 61.1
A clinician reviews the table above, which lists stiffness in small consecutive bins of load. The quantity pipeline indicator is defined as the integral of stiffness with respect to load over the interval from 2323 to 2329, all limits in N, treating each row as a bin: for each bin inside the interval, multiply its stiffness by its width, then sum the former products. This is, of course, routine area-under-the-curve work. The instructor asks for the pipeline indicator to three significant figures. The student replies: 335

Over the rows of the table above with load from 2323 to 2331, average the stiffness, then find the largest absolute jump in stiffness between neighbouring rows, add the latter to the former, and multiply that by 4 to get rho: 230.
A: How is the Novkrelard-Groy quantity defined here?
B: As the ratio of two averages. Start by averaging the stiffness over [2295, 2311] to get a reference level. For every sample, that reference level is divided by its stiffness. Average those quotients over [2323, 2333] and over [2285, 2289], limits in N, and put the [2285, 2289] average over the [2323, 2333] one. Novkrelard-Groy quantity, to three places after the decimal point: 0.953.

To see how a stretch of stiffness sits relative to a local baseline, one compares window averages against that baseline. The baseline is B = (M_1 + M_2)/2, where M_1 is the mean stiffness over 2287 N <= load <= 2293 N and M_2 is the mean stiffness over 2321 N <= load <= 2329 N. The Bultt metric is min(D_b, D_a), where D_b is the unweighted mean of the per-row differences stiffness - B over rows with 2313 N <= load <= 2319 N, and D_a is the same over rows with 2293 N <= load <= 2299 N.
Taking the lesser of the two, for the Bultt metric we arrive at -0.91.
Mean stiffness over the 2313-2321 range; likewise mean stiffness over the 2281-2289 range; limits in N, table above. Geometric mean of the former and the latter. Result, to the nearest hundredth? 57.61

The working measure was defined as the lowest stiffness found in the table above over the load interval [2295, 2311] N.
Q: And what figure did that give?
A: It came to 56.2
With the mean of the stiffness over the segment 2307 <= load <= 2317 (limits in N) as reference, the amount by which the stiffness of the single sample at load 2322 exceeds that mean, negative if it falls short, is -1.78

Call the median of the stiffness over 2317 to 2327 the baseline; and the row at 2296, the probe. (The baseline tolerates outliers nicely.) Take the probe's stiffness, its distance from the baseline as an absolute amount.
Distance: 4.1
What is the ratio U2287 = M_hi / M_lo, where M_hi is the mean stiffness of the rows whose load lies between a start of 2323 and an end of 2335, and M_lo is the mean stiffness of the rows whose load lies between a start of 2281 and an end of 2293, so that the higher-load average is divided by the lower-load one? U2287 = 0.954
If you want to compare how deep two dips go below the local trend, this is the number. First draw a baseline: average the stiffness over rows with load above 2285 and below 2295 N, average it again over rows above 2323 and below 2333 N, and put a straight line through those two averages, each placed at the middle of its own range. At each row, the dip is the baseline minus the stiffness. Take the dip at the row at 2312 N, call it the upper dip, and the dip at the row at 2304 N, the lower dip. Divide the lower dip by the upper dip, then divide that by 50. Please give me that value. 0.058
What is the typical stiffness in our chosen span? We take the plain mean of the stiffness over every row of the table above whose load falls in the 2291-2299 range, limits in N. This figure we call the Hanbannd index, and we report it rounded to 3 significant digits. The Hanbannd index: 59.3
